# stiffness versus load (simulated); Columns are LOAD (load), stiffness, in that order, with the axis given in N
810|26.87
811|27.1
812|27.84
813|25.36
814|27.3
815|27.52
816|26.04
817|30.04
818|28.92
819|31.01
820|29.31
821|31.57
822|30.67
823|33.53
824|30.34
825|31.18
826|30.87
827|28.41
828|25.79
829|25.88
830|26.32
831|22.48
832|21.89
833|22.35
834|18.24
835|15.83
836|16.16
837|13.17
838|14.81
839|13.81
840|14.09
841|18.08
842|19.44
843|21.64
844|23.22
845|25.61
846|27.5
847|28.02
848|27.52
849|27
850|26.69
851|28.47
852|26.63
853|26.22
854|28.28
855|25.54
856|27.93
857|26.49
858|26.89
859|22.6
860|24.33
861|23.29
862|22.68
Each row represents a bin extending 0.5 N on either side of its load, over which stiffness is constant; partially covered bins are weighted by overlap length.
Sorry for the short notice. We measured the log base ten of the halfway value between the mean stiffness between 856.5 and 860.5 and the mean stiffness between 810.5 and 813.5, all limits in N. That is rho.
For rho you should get 1.41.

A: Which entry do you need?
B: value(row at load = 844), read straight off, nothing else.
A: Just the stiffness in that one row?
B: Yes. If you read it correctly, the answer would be 23.22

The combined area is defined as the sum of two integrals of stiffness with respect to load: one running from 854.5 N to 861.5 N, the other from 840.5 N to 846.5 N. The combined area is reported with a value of 313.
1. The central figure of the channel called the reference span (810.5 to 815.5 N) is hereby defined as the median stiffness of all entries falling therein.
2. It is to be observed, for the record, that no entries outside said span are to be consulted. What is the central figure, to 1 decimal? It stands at 27.3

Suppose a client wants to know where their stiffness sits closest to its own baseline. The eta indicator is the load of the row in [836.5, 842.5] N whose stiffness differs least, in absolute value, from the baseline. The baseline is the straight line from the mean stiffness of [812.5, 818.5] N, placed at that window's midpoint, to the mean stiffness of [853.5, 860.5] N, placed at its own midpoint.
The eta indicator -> 842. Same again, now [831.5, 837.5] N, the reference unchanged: 833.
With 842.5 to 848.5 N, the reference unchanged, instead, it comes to 845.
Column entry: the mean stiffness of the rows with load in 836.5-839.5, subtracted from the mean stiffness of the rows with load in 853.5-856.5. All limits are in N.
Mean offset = 13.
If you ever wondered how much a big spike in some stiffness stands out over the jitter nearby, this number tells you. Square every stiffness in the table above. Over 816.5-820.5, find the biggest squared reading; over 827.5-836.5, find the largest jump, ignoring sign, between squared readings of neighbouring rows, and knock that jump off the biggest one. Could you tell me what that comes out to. 774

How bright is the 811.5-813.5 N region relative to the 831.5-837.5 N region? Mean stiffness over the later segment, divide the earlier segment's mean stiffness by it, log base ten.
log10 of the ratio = 0.17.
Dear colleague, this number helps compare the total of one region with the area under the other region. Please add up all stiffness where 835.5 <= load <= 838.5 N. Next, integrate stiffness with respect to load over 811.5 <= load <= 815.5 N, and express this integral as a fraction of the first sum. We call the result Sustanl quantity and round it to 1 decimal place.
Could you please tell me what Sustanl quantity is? 2.4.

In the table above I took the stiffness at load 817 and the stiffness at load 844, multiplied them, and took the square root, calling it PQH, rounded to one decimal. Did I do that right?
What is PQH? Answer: 26.4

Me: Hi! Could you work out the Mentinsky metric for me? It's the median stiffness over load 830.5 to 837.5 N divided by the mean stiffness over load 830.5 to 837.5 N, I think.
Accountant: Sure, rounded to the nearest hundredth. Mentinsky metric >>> 0.98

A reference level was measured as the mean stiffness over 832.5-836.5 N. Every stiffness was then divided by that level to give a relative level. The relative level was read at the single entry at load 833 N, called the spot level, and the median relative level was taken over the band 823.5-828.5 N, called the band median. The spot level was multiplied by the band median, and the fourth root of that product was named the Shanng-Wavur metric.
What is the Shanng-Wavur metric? 1.20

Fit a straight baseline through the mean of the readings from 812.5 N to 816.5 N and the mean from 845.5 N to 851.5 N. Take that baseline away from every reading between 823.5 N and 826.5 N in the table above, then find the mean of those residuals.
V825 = 3.9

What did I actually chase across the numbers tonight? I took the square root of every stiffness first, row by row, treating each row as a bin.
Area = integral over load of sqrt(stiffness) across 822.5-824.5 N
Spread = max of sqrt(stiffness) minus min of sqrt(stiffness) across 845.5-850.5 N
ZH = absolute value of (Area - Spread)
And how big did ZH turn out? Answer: 11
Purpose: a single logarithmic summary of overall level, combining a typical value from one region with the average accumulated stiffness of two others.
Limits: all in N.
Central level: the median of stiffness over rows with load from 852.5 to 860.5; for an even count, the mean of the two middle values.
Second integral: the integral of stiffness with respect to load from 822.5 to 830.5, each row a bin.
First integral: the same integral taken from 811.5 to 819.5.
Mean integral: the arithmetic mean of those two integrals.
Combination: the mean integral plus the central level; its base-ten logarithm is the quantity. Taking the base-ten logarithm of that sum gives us 2.41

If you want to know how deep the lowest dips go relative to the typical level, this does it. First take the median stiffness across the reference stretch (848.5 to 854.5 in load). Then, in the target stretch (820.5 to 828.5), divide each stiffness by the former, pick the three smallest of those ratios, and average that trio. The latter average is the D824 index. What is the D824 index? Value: 1.0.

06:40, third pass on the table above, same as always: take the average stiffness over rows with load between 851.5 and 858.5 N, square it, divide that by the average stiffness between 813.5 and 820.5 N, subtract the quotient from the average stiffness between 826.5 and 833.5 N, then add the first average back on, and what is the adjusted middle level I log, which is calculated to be 26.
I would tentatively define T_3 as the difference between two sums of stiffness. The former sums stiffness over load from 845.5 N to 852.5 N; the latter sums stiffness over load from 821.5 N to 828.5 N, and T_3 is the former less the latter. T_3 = -19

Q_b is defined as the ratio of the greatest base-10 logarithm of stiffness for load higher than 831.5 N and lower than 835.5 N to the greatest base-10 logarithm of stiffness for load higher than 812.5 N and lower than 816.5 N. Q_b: 0.94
